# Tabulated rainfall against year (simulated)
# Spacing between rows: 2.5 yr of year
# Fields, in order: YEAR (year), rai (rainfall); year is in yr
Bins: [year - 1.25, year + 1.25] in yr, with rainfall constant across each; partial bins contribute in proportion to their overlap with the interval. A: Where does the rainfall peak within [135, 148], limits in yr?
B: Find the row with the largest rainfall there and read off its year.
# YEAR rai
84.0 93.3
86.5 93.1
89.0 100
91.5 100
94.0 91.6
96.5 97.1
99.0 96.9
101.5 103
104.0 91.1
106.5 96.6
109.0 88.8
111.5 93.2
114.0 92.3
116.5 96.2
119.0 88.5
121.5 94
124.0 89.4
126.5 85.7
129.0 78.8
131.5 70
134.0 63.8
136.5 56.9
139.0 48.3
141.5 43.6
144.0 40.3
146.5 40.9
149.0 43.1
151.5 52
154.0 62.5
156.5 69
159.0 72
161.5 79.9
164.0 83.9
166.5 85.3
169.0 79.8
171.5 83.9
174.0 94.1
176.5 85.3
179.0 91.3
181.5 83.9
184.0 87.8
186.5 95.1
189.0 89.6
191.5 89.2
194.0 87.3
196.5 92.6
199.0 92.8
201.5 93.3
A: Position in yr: 136.5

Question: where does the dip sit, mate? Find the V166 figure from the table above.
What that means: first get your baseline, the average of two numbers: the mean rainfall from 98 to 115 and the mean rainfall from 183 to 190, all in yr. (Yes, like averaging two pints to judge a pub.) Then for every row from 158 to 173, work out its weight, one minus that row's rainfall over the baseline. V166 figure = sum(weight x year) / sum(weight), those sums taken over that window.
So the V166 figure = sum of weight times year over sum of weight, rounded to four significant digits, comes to 164.2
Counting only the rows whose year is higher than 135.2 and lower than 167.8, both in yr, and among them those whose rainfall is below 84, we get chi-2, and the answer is 12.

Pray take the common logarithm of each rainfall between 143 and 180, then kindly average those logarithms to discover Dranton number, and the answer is 1.83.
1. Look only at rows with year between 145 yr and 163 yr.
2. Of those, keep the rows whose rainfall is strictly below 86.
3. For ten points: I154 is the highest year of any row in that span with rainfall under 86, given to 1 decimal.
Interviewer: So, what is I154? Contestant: 161.5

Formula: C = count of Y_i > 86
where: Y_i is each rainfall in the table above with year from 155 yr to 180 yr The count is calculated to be 2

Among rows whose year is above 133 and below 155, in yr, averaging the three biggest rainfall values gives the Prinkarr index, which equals 61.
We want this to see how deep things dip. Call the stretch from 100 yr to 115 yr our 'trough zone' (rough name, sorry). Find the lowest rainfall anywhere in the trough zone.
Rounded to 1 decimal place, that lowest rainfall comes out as 88.8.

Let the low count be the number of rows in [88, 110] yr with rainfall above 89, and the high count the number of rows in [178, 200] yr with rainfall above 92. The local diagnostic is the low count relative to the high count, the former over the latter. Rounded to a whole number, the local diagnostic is 3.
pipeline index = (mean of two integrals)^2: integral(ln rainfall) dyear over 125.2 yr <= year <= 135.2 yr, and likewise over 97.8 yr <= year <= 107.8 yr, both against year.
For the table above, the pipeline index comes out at 1971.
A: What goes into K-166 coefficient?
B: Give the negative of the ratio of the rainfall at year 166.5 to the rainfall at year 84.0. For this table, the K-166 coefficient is -0.91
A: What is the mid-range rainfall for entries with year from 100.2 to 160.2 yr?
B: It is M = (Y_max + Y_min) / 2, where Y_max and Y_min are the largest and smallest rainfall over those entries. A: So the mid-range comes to 72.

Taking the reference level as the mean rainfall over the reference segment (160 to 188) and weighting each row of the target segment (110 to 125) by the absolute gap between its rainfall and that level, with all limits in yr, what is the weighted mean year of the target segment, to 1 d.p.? 117.0 yr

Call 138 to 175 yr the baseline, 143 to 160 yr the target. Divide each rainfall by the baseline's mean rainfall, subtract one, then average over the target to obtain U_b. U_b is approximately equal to -0.17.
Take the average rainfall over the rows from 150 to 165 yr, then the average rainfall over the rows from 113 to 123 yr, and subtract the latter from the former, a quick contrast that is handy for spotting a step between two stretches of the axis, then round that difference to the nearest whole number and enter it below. -23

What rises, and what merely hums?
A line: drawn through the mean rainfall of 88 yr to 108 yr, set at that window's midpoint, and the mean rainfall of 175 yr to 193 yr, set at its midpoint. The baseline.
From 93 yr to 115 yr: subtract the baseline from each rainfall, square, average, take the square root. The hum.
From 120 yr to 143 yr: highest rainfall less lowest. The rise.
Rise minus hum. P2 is 46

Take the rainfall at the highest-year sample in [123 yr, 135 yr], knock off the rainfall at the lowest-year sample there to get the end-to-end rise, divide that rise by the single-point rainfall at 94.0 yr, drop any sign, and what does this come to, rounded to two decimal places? 0.28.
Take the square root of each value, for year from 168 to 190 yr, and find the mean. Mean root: 9.4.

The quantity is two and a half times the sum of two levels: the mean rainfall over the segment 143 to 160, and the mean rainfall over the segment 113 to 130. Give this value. 359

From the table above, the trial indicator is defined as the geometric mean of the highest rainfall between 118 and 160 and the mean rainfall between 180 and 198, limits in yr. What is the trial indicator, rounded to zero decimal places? 92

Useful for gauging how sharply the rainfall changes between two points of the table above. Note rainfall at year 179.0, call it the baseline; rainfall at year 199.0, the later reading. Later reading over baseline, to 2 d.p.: 1.02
